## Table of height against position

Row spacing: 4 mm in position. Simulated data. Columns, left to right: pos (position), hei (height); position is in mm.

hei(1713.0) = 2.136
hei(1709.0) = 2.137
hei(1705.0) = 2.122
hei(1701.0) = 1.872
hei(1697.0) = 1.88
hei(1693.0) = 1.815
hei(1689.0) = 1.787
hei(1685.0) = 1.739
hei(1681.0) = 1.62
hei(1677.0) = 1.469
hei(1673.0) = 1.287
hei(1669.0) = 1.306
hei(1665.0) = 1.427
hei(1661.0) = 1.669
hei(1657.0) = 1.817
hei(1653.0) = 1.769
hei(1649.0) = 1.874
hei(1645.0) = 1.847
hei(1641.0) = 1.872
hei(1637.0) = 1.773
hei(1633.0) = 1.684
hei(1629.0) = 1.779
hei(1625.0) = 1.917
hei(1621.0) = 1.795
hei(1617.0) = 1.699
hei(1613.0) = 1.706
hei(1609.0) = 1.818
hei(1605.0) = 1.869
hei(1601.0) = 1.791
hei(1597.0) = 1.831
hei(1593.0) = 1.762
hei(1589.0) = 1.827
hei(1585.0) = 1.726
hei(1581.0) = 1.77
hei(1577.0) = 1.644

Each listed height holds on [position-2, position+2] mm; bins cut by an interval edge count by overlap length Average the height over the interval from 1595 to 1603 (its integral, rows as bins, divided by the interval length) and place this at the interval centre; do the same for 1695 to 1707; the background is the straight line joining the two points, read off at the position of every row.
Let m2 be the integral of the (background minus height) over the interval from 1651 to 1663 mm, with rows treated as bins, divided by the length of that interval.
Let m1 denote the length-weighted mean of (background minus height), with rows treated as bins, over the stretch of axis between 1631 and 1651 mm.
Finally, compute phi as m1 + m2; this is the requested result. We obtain 0.20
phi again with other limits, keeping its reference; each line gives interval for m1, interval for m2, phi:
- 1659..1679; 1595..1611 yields 0.47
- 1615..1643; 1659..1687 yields 0.48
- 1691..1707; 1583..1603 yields 0.05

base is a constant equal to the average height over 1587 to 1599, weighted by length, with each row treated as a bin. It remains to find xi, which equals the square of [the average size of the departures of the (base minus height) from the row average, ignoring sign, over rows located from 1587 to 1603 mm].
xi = 0.0007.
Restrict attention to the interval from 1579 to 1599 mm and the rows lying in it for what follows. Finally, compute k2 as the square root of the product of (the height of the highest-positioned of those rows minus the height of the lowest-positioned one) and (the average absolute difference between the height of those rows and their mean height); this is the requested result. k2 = 0.05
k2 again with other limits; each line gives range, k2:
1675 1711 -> 0.32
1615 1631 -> 0.07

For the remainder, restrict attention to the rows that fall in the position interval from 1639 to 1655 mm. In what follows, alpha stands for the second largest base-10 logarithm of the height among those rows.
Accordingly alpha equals 0.272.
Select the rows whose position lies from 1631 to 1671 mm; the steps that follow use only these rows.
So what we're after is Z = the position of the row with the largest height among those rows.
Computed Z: 1649.0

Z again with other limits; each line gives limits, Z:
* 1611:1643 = 1625.0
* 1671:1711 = 1709.0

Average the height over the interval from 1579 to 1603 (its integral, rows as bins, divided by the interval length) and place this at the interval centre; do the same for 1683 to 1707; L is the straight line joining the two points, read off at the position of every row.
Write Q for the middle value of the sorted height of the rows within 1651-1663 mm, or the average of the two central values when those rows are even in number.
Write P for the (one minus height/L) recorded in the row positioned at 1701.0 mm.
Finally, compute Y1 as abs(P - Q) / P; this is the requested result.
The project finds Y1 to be 1615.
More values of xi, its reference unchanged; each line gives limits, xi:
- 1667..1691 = 0.0326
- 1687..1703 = 0.0014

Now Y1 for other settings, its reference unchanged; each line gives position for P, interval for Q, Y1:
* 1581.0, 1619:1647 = 500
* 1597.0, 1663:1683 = -62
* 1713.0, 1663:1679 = -11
